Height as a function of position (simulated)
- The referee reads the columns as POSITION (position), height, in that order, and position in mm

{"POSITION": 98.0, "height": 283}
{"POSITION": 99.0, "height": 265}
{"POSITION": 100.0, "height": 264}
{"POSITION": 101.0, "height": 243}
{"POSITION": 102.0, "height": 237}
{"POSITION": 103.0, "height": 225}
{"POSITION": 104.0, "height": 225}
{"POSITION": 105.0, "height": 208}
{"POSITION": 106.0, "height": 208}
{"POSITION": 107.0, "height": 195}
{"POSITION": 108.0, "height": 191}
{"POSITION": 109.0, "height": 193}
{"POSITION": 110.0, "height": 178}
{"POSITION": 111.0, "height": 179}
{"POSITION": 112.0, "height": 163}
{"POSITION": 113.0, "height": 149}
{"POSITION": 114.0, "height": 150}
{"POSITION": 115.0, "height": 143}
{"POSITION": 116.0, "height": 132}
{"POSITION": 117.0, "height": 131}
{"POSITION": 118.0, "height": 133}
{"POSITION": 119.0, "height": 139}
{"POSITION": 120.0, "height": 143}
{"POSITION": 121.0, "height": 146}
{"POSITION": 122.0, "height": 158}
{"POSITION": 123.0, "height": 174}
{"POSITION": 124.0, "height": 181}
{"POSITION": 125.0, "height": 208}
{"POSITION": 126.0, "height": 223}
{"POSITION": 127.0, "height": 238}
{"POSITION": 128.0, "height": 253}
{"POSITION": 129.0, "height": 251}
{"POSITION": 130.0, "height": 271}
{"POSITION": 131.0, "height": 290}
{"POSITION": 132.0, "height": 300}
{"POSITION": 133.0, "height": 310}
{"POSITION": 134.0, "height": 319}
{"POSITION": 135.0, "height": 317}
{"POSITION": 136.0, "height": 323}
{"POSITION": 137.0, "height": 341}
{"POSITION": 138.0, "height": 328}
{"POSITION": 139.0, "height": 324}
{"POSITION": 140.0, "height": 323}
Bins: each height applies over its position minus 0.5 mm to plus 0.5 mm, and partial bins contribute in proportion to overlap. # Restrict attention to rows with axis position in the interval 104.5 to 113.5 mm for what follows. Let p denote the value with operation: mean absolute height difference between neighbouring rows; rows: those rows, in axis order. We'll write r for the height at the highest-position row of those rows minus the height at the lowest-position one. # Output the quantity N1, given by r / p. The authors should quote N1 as -7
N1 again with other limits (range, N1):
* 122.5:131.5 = 8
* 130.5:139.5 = 4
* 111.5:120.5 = -3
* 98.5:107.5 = -8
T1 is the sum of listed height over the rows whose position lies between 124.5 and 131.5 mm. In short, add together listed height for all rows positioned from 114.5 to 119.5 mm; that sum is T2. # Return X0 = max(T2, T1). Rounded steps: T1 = 1734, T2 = 678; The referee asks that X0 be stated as 1734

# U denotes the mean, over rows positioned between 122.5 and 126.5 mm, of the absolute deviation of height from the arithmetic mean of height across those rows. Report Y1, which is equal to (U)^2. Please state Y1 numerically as 361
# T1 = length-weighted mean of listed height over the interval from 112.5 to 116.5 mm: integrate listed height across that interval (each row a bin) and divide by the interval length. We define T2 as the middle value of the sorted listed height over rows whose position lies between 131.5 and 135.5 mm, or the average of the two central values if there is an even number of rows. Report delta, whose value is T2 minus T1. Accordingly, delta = 170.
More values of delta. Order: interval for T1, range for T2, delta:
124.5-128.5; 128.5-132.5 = 50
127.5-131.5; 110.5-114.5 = -110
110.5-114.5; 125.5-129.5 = 84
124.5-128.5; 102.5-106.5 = -14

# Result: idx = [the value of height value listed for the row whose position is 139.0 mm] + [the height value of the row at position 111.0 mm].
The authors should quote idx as 503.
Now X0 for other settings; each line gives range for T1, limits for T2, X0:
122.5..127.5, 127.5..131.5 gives 1065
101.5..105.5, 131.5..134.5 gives 929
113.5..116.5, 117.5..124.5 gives 1074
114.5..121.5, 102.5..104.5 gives 967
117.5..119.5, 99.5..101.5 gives 507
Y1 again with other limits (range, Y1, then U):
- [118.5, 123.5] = 125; 11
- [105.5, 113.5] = 218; 15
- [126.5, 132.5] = 393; 20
